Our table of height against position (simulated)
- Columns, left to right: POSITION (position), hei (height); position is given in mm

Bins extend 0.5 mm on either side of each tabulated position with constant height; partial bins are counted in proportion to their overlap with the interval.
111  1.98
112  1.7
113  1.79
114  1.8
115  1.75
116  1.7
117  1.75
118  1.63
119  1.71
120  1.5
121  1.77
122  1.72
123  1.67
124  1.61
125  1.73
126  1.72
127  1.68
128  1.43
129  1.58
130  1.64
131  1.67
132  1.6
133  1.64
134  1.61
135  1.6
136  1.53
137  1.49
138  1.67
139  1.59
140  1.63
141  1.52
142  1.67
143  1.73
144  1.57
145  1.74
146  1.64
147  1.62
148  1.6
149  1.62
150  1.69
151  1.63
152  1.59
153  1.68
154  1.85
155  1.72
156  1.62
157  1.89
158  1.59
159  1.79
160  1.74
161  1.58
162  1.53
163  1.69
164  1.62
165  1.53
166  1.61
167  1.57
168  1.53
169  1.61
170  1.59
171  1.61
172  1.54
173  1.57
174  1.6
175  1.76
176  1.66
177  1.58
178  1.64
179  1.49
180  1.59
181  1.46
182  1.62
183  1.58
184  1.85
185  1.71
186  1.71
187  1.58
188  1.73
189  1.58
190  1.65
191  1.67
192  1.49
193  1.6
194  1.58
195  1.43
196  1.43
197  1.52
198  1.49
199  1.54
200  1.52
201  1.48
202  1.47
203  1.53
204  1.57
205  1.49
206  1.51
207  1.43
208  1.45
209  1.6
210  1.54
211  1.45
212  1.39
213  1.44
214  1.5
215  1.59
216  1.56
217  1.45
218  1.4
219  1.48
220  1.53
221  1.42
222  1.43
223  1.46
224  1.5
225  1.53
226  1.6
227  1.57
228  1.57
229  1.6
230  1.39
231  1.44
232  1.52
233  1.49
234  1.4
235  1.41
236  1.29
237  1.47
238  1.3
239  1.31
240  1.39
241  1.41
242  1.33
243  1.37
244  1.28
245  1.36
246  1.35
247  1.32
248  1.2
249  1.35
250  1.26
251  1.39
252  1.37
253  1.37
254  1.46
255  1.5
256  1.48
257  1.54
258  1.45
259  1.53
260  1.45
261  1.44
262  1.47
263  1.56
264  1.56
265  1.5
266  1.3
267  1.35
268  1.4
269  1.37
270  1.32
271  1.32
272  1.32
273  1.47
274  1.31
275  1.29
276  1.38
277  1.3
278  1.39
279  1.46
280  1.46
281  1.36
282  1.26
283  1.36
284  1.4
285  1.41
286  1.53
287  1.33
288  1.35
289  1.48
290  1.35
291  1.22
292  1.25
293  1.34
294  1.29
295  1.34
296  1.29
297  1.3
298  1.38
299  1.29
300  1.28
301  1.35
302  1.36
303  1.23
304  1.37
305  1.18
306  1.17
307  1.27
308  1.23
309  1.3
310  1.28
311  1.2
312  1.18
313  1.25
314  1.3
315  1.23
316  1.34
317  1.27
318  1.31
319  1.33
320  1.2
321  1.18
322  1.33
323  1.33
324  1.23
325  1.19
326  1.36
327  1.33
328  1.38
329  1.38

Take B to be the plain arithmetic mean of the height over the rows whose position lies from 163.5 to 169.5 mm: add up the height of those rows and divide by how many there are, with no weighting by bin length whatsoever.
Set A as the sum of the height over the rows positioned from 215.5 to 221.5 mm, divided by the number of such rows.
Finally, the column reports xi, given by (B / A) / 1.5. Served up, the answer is 0.714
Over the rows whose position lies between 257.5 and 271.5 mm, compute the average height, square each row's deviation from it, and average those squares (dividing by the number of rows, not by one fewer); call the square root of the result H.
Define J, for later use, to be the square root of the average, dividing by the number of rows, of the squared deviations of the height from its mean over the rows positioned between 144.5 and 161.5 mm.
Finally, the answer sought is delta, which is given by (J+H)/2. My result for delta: 0.089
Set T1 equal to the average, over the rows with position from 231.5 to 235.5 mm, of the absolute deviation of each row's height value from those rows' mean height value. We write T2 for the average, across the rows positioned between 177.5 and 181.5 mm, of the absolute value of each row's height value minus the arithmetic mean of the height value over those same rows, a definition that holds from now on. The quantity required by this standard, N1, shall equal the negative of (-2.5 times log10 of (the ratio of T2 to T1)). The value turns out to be 0.4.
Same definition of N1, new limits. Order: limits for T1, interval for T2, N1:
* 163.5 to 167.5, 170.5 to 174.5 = -0.3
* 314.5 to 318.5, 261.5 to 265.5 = 0.0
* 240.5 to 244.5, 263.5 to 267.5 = 1.0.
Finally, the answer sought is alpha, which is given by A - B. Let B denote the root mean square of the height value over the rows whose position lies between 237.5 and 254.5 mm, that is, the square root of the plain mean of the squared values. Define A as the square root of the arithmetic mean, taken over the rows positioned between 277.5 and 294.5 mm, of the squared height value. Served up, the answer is 0.03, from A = 1.37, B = 1.34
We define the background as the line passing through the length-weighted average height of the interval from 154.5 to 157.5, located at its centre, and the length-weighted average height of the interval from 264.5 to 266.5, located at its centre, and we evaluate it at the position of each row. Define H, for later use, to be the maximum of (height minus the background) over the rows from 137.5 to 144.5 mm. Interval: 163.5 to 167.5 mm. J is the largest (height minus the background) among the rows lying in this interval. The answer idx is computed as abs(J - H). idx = 0.04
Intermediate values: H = -0.05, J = -0.10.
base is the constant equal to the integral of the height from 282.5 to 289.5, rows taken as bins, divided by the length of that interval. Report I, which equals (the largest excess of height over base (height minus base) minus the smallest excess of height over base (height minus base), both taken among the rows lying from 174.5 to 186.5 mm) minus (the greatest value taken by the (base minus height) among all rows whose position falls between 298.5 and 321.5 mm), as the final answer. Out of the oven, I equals 0.2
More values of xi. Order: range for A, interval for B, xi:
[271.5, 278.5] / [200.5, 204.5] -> 0.746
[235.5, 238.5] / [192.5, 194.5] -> 0.783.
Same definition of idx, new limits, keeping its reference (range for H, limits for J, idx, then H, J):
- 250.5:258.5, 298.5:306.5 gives 0.02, 0.11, 0.09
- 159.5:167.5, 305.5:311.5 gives 0.03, 0.01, 0.04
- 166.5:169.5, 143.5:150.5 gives 0.05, -0.09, -0.04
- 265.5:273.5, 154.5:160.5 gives 0.06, 0.09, 0.15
